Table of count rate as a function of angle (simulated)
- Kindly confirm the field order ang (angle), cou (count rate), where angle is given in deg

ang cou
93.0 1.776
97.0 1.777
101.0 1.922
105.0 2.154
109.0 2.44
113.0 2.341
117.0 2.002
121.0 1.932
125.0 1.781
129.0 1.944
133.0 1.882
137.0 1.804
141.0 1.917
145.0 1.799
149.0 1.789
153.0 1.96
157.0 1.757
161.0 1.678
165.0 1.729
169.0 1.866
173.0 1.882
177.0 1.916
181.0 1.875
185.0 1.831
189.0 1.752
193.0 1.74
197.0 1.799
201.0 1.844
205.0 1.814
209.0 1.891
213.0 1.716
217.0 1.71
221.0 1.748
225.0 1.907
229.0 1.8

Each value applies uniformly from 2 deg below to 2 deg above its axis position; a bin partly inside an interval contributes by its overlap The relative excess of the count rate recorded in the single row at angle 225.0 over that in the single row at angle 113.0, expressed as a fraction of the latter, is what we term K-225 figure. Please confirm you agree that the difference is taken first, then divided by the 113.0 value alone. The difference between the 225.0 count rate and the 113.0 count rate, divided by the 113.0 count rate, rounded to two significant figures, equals -0.19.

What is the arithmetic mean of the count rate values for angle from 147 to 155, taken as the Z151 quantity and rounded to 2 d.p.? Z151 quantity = 1.87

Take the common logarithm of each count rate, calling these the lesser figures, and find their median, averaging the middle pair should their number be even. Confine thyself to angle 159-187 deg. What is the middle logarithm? 0.271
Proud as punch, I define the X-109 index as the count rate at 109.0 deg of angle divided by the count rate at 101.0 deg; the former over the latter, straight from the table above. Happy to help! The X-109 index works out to 1.27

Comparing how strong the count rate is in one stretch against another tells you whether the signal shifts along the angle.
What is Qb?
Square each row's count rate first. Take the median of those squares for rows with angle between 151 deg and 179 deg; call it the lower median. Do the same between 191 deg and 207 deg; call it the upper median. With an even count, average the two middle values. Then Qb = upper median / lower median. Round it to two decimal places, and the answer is 0.94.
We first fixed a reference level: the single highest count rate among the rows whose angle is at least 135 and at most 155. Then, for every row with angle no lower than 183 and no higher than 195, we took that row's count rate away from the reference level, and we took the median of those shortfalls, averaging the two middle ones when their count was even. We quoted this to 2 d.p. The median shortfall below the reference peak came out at 0.21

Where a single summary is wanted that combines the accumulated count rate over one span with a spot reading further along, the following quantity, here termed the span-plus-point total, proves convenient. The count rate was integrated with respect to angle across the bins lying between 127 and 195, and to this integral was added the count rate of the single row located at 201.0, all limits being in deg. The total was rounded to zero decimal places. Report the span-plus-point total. 126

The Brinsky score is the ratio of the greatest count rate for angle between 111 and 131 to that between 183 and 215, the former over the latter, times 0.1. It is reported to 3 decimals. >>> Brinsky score 0.124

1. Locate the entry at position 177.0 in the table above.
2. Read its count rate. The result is 1.916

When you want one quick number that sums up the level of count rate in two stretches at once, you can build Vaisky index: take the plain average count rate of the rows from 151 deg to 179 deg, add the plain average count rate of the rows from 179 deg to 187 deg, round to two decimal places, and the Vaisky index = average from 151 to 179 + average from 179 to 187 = 3.68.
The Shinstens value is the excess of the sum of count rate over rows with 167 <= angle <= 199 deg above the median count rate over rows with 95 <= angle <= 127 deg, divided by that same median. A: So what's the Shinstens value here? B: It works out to 6.45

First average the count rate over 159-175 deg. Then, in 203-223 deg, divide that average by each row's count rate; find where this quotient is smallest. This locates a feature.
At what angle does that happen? 209.0 deg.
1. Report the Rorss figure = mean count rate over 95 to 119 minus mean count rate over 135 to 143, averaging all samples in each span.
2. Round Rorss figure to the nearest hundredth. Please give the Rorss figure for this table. 0.25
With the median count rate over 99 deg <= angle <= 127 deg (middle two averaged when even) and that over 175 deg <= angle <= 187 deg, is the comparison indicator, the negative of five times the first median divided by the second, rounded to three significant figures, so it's -5.34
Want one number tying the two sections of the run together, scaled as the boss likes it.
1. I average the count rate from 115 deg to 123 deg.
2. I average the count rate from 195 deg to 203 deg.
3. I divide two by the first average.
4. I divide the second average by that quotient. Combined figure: 1.79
